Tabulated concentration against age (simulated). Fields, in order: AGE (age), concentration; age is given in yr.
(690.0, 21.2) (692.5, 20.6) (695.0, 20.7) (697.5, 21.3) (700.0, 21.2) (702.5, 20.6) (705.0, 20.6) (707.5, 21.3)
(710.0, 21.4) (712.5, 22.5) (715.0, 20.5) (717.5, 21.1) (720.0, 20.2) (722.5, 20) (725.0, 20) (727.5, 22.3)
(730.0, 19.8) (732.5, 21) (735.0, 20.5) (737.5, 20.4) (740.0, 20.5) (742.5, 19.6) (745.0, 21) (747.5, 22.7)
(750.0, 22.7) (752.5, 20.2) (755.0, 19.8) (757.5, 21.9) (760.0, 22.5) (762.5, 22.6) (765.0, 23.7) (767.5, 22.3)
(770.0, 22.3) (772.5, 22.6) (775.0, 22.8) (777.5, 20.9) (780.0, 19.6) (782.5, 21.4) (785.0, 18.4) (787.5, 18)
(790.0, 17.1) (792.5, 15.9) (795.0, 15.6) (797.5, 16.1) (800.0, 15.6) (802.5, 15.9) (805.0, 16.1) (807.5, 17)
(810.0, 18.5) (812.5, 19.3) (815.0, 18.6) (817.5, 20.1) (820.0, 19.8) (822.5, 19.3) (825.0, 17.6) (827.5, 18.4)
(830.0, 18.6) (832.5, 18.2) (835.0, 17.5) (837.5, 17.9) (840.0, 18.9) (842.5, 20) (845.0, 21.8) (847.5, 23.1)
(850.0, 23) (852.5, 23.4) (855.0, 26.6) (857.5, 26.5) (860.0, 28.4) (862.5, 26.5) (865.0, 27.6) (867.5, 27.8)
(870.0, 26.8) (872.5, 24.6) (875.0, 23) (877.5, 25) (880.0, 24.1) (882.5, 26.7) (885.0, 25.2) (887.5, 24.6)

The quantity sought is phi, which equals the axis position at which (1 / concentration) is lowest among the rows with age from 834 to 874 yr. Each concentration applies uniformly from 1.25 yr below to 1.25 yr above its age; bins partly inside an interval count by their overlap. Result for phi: 860.0 yr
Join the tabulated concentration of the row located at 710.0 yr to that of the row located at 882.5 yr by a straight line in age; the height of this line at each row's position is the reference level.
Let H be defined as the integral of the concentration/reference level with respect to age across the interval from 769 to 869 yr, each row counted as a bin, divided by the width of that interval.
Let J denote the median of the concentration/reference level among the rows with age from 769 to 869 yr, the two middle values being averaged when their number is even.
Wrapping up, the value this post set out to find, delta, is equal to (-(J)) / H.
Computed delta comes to -0.95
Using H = 0.82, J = 0.78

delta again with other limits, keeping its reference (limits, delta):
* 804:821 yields -1.00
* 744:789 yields -1.04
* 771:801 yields -0.97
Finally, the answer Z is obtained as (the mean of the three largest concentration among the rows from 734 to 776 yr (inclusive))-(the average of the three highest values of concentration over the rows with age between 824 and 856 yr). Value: -1.3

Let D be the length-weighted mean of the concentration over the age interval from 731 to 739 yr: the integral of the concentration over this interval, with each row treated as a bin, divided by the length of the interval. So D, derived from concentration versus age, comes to 20.6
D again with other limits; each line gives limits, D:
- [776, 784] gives 20.6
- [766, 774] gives 22.5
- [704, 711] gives 21.1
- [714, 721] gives 20.6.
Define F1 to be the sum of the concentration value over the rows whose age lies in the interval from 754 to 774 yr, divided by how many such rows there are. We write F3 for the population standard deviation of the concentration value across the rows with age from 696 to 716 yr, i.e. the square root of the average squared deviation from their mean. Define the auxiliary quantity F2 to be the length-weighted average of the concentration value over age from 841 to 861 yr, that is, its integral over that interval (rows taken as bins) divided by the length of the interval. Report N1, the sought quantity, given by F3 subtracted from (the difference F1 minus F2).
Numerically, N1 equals -2.4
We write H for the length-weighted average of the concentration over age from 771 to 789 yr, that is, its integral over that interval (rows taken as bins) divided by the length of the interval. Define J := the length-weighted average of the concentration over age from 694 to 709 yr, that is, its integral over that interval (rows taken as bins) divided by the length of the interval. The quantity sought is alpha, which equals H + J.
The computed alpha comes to 41.5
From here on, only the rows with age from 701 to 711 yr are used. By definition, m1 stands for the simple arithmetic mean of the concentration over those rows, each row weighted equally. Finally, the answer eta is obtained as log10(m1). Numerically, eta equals 1.32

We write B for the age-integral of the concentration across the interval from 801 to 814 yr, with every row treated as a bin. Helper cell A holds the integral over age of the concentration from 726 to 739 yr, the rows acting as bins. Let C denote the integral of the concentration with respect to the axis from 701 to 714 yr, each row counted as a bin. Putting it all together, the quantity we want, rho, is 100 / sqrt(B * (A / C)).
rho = 6.7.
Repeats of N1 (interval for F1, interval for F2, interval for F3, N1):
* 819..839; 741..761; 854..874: -3.9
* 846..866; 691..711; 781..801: 2.8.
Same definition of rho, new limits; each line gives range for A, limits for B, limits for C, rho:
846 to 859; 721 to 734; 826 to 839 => 5.3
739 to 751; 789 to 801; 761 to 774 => 7.7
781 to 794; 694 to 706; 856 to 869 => 7.8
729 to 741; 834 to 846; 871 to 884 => 7.5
